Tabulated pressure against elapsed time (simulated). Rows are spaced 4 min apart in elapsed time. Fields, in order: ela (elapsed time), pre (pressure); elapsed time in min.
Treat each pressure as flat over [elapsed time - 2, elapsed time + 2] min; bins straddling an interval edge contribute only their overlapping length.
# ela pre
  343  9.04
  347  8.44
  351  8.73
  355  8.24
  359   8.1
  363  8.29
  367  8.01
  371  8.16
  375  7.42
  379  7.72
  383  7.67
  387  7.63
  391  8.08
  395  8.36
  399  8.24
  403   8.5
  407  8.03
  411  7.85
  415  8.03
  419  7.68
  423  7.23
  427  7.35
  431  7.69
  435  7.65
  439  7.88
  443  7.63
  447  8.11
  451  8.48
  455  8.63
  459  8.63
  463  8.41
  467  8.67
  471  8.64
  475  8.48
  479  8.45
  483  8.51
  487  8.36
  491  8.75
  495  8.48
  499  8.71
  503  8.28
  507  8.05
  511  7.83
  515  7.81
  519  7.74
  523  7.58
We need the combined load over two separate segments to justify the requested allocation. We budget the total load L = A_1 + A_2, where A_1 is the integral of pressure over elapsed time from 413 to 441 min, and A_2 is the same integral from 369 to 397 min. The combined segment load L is 434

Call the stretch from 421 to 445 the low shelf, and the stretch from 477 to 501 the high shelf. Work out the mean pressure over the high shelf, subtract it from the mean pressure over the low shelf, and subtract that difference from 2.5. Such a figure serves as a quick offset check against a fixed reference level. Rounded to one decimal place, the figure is 3.5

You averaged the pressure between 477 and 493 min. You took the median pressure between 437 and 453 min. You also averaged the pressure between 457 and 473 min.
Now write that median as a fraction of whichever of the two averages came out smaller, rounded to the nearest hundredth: 0.94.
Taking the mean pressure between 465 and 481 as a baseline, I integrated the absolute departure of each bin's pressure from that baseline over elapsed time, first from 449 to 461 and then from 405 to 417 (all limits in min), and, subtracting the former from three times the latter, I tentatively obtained 20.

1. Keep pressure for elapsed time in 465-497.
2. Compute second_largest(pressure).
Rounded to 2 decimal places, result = 8.67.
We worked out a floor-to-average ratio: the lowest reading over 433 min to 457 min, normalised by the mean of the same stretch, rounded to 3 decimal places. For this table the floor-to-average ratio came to 0.946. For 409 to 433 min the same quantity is 0.947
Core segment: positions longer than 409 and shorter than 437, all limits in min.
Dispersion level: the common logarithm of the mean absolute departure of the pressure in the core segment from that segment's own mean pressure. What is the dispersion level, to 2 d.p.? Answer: -0.70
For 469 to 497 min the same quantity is -1.01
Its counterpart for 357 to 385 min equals -0.58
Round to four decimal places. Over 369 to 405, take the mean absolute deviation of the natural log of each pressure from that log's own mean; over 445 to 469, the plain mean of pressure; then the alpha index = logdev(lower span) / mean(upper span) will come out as 0.0048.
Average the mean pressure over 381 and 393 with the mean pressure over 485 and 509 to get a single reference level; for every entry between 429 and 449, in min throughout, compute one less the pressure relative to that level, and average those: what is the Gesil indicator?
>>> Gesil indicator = 0.04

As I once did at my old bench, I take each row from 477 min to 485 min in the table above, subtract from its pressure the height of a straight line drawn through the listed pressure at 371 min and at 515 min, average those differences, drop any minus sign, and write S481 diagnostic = 0.59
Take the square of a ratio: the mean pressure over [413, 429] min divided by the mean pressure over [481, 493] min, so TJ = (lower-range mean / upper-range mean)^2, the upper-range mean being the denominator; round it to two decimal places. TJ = 0.79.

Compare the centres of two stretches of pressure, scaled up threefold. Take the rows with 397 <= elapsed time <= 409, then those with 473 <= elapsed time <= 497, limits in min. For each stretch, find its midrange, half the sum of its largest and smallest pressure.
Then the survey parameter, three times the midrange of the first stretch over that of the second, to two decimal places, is 2.90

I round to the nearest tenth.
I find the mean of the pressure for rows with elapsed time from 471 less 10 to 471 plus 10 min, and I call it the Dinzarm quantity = 8.5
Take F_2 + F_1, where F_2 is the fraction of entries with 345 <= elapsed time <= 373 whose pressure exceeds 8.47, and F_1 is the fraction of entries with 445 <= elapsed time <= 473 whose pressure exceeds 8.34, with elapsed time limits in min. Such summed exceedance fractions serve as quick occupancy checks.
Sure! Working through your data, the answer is 1.0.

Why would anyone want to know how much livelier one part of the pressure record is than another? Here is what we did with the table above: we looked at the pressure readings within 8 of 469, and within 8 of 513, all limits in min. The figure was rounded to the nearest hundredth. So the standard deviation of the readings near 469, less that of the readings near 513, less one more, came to -1.01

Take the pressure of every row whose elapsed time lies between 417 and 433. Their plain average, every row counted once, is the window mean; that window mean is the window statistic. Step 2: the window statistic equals 7.5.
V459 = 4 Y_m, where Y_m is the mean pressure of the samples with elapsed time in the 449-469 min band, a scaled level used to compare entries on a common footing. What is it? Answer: 34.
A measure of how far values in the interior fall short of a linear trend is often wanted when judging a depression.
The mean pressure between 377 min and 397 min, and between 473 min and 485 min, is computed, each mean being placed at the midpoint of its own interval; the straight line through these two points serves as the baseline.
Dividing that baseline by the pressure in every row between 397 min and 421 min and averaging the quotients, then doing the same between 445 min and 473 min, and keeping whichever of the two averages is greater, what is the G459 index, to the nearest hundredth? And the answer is 1.00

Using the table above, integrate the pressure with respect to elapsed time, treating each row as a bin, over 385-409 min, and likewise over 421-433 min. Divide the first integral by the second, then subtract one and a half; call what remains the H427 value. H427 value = 0.69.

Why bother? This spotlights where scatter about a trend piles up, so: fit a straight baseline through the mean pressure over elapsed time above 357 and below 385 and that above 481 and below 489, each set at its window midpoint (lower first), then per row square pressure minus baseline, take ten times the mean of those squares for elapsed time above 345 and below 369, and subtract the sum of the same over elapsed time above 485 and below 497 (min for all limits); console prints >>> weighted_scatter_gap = 2.7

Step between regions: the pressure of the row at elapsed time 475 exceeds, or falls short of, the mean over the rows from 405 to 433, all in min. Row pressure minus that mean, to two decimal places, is 0.79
